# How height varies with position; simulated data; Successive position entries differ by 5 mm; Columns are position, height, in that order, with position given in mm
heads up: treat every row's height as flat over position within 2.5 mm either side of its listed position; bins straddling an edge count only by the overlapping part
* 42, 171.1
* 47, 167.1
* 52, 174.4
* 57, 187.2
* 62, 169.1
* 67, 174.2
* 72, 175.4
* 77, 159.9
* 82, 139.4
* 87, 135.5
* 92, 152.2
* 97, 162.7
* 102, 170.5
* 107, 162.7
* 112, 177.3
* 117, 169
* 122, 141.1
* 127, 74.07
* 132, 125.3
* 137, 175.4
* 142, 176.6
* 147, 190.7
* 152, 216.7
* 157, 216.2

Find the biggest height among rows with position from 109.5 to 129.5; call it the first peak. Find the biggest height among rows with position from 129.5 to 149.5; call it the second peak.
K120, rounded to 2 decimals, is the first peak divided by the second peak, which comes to 0.93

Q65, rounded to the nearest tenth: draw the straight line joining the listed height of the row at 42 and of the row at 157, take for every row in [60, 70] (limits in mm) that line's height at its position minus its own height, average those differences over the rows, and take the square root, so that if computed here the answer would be 2.9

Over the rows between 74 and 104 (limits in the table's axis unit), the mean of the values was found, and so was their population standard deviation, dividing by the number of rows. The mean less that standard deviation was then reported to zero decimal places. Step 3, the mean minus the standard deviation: 141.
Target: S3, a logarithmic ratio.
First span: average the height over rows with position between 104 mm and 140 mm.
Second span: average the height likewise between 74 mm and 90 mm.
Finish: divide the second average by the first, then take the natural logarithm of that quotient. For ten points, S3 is -0.01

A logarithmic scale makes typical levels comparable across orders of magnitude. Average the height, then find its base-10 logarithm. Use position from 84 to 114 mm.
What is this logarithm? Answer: 2.20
